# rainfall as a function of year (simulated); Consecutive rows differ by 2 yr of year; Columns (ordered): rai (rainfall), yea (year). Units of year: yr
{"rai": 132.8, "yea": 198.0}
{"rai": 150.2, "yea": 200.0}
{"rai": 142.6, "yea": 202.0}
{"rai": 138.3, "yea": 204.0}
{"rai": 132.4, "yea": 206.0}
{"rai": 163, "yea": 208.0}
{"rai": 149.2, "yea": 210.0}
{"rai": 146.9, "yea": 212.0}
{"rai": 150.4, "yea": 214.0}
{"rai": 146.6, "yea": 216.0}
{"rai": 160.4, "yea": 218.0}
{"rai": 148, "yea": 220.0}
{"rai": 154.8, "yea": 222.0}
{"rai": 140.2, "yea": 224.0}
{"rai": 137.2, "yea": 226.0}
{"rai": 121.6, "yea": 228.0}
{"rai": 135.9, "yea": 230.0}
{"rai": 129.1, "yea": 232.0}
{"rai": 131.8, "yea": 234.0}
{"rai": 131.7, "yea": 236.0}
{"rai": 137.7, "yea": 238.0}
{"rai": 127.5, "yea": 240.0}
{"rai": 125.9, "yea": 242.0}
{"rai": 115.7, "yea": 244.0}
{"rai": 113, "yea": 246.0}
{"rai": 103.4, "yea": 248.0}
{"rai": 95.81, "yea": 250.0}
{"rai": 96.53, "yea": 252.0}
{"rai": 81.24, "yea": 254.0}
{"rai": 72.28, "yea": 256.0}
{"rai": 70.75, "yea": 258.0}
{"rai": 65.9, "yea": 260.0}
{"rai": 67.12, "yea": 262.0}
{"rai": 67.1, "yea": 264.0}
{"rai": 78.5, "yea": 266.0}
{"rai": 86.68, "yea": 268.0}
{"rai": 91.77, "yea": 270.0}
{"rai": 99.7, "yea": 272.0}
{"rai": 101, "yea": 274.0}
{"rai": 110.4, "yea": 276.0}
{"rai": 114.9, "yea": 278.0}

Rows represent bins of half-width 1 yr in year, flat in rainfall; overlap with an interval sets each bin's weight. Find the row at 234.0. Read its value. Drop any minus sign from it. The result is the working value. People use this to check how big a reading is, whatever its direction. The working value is 132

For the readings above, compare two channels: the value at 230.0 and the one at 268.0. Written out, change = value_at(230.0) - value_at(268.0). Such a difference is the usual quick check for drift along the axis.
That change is 49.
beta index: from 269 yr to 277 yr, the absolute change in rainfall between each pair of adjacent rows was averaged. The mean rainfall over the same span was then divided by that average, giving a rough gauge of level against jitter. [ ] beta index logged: 16.2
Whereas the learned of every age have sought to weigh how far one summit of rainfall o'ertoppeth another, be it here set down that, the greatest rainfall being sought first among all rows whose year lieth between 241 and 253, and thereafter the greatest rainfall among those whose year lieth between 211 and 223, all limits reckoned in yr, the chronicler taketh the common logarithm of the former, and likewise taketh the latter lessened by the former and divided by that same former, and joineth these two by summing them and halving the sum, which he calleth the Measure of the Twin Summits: 1.19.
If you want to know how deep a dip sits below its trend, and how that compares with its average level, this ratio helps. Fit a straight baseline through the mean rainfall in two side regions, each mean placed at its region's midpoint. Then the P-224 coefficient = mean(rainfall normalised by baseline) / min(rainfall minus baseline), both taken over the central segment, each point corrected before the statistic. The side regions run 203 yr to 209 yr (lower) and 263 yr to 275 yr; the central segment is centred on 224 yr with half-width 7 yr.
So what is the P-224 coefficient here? -0.37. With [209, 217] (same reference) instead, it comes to 0.14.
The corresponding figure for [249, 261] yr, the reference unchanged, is -0.03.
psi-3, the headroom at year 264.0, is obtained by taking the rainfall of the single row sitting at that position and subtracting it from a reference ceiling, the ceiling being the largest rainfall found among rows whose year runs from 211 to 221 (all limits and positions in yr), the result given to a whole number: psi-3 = 93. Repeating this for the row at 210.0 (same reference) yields 11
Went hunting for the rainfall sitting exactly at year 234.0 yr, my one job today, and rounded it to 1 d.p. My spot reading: 131.8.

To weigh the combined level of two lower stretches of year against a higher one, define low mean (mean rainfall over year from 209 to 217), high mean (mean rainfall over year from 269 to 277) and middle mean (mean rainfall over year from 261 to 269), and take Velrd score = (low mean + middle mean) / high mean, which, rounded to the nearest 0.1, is 2.2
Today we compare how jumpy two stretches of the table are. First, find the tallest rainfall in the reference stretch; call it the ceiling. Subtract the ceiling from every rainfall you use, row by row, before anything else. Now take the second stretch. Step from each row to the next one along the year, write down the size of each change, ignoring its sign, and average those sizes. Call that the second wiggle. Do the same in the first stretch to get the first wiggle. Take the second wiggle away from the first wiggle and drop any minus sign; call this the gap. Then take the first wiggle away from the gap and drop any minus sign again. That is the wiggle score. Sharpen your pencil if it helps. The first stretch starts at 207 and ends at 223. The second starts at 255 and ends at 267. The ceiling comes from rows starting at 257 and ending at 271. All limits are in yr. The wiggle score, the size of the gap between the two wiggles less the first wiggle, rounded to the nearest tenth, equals 3.8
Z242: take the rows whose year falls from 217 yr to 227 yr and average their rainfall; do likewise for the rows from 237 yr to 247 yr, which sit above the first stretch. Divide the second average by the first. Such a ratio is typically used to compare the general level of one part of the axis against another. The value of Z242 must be 0.84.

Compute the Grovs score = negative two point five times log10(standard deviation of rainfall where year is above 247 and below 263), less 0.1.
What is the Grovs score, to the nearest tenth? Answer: -3.0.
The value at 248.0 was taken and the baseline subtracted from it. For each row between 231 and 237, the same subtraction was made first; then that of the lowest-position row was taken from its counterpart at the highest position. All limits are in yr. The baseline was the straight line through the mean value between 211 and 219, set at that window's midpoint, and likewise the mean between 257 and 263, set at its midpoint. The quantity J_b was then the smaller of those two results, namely 10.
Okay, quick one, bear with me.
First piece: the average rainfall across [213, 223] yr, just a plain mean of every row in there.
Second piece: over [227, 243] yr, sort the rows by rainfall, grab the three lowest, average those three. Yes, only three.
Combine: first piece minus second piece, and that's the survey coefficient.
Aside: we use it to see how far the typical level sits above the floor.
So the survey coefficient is 27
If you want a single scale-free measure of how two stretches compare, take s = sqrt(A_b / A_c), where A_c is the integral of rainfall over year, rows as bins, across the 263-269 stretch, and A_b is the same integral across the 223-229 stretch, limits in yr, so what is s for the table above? 1.31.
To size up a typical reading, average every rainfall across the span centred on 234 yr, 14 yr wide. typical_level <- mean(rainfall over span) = 131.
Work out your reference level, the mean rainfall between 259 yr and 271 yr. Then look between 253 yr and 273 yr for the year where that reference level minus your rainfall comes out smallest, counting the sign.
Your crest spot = 272.0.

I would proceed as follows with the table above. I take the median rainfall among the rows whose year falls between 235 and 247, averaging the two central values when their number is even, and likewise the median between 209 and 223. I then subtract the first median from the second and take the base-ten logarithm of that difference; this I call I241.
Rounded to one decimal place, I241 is 1.4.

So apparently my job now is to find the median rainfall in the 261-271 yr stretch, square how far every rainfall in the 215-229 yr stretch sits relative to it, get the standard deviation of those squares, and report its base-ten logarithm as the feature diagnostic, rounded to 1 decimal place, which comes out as 3.2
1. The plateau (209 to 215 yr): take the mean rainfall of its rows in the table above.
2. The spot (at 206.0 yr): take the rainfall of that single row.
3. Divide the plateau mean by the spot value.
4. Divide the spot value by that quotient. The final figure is 118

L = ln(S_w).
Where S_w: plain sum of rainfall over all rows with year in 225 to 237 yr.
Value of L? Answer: 6.7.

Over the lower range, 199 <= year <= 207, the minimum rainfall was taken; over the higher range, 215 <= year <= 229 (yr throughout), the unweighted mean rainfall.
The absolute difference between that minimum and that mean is 12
